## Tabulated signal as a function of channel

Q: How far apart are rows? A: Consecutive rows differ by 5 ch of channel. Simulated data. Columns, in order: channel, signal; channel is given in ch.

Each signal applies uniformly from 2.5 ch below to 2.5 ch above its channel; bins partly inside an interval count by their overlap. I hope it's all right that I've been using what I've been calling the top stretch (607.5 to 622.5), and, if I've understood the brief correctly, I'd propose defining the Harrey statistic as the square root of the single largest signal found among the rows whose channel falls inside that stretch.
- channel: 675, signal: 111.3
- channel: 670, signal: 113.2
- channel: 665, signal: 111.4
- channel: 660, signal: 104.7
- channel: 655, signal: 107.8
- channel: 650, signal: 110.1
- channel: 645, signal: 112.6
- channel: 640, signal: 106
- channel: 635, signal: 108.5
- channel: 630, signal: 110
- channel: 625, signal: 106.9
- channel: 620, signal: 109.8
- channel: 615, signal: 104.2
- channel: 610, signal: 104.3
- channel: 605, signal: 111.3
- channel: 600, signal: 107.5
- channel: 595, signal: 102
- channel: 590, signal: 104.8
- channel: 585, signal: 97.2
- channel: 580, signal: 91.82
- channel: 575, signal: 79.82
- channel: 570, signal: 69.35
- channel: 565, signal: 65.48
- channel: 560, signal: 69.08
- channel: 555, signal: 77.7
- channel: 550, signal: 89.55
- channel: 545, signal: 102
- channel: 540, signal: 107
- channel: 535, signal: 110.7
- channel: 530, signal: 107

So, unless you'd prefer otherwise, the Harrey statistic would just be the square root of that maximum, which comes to 10.5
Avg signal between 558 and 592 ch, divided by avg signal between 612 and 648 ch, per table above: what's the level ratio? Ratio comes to 0.76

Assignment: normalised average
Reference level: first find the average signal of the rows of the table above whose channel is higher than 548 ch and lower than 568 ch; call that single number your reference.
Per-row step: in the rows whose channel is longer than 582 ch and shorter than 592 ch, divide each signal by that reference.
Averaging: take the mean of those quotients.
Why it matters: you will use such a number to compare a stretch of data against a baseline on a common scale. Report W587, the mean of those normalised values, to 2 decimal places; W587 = 1.34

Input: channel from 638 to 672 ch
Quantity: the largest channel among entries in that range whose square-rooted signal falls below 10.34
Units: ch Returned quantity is 660 ch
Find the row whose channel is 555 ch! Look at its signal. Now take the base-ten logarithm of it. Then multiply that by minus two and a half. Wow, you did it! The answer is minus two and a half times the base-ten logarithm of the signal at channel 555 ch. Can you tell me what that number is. -4.73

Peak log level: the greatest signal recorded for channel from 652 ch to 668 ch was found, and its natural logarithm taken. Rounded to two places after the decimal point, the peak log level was 4.71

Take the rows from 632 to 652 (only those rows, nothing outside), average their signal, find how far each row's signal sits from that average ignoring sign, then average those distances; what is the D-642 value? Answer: 2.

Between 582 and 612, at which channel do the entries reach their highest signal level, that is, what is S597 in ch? 605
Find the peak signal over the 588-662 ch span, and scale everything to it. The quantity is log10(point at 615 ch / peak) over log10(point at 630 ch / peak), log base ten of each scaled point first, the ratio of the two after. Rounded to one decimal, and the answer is 3.3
